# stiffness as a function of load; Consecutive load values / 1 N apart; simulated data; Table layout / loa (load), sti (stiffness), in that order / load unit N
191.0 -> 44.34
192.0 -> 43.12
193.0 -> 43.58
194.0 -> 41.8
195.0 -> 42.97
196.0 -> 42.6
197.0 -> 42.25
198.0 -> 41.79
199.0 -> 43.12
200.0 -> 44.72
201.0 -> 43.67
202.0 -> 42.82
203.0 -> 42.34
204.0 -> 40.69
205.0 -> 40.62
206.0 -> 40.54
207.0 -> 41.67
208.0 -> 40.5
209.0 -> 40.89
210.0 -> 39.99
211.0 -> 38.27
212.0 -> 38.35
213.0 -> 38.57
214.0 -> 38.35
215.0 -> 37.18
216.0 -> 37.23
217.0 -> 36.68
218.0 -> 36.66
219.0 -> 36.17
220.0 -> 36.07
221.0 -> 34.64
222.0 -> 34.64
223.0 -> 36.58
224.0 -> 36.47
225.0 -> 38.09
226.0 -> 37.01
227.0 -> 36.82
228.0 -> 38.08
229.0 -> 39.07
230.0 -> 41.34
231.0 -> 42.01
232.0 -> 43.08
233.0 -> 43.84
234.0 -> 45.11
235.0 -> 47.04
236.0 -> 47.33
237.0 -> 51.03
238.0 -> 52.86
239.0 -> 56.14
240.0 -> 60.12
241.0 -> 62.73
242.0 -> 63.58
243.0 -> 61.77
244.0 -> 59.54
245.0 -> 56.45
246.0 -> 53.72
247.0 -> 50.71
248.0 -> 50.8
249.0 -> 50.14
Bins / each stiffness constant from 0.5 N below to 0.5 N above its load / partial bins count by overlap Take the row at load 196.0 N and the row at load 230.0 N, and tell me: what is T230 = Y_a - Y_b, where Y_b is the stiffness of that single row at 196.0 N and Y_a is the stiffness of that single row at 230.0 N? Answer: -1.3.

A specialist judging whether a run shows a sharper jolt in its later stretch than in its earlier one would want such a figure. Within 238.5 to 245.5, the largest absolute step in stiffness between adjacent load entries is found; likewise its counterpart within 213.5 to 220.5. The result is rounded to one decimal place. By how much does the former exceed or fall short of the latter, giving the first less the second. 2.8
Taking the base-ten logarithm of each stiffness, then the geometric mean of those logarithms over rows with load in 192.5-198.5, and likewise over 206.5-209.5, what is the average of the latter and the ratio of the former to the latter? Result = 1.31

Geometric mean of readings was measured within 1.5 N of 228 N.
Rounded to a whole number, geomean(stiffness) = 38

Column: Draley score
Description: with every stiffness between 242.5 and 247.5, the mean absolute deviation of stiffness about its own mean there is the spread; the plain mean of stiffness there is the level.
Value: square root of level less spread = 7.28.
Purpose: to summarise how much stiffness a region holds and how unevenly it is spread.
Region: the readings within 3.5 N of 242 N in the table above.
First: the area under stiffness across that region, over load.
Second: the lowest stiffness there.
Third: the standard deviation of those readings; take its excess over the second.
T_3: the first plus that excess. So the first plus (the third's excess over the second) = 367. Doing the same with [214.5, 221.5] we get 221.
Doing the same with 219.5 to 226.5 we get 220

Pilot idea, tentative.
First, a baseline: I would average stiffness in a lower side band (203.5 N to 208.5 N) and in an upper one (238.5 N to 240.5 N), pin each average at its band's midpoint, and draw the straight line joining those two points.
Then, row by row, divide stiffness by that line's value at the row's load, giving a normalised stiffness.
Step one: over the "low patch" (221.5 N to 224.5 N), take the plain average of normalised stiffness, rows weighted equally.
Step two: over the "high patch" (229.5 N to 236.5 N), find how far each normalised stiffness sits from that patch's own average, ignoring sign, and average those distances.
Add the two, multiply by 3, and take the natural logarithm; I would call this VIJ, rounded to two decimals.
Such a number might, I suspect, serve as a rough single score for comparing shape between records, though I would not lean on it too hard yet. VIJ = 0.81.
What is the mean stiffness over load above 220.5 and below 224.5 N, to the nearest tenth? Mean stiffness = 35.6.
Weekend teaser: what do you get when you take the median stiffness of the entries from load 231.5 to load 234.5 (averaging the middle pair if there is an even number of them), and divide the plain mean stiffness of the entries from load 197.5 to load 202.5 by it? 0.99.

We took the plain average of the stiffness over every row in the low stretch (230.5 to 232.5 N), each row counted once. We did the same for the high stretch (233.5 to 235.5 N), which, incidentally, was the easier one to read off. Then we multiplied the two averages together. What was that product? 1960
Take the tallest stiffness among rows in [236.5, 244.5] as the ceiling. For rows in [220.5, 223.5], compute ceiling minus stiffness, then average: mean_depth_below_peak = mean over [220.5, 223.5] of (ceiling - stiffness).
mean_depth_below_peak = 28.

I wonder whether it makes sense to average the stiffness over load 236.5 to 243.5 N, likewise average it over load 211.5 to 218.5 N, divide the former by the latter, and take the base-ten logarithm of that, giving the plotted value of 0.19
